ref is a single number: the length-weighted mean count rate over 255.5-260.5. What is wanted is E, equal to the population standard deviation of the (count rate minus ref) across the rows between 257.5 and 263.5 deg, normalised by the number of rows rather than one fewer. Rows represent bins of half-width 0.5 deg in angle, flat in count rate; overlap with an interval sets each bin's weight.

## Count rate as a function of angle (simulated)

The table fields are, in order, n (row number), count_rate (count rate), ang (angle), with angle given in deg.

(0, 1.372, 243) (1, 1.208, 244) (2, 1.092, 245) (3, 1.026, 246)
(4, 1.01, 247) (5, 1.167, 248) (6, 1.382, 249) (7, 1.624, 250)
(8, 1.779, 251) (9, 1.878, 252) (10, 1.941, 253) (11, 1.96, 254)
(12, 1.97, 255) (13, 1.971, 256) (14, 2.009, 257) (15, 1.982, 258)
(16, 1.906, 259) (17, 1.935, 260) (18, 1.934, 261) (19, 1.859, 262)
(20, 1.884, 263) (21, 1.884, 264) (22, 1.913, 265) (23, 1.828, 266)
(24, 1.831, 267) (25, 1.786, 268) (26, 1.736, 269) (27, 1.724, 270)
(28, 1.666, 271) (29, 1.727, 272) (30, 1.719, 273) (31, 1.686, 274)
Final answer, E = 0.040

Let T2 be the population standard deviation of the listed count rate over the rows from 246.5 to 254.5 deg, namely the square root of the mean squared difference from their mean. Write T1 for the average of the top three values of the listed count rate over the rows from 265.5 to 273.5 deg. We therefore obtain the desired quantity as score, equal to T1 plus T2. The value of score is 2.16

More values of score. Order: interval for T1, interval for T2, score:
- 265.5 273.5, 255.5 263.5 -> 1.86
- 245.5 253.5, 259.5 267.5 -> 1.91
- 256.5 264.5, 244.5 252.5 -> 2.30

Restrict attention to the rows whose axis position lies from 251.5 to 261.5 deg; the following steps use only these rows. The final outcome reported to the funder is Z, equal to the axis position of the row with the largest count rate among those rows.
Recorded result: 257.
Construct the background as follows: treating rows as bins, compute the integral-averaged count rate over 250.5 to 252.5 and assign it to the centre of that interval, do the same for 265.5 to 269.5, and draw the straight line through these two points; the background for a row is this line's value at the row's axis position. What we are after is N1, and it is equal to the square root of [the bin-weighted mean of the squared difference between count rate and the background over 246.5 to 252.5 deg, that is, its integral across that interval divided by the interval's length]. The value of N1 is 0.48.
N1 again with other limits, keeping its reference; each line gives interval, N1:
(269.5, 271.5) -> 0.10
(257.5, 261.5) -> 0.13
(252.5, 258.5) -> 0.15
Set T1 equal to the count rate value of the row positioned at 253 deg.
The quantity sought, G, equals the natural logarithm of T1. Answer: 0.663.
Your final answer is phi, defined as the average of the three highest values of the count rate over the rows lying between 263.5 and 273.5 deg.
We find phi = 1.88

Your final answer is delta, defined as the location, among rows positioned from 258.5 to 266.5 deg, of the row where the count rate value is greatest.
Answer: 260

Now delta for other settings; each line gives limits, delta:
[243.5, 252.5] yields 252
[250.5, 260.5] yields 257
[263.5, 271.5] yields 265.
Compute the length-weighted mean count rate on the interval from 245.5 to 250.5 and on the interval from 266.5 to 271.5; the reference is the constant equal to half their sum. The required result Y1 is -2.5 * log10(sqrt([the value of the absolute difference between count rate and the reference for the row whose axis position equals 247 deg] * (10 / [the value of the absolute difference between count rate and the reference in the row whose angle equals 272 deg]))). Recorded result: -1.7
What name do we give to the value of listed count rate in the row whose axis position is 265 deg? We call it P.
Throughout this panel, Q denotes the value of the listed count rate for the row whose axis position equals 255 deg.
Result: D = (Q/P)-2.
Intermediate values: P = 1.913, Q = 1.97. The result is -0.97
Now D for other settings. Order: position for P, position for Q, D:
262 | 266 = -1.02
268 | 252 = -0.95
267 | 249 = -1.25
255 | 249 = -1.30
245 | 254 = -0.21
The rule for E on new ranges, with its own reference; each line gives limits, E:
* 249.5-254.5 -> 0.124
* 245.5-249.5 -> 0.149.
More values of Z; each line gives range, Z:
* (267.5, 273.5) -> 268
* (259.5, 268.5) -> 260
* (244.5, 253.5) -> 253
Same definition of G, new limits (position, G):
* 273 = 0.542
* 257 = 0.698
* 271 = 0.510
